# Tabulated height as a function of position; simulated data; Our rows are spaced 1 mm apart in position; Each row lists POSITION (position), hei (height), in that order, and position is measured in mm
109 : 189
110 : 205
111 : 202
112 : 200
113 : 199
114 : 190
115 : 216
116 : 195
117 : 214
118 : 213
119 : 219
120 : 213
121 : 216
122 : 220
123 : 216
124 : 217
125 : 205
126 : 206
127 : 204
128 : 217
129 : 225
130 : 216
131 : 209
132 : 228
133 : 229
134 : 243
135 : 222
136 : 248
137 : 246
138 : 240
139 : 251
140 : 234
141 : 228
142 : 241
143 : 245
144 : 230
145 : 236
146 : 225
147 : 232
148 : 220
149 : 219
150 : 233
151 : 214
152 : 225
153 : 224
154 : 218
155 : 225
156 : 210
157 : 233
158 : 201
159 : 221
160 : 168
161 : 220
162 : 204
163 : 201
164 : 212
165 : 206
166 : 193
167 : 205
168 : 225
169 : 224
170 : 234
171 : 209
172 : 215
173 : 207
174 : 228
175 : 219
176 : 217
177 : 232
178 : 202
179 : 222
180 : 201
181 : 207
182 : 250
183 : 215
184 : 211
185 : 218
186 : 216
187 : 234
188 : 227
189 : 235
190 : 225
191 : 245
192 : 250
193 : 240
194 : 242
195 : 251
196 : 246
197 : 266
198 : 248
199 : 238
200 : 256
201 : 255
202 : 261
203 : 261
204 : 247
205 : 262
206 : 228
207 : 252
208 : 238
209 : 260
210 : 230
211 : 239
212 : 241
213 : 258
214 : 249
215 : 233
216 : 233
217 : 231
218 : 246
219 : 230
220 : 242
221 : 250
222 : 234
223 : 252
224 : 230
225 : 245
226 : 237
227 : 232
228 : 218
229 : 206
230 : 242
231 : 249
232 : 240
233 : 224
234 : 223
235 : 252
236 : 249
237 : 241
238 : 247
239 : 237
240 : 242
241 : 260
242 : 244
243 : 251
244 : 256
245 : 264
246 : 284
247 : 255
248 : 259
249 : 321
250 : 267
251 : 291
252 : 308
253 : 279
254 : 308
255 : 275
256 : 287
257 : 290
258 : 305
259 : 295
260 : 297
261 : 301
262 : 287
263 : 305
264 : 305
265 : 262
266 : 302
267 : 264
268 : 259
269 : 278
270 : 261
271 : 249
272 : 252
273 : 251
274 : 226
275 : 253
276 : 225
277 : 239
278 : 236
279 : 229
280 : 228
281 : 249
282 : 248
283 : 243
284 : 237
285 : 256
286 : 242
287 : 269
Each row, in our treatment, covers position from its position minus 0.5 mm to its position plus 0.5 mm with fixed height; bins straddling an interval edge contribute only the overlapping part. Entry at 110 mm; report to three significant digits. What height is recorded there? 205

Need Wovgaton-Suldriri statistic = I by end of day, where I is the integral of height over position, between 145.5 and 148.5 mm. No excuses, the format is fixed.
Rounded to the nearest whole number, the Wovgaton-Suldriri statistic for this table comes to 677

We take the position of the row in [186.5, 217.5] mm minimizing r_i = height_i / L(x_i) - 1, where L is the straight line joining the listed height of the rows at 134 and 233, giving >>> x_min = 190 mm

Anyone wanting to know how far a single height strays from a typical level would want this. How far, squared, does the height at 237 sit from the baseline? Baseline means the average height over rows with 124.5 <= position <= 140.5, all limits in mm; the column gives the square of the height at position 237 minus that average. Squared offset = 212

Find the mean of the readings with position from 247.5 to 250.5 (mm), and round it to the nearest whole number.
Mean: 282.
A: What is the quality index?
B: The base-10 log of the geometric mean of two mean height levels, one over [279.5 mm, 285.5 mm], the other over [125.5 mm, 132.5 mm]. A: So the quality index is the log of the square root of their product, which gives 2.36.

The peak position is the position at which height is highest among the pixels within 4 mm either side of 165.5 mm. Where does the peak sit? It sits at 168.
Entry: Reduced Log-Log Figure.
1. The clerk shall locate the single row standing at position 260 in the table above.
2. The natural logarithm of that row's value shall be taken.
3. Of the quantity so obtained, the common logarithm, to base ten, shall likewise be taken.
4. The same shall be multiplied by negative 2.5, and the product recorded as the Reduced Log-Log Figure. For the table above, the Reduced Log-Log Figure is -1.89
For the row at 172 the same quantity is -1.83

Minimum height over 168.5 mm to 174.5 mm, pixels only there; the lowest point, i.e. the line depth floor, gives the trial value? 207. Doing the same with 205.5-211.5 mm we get 228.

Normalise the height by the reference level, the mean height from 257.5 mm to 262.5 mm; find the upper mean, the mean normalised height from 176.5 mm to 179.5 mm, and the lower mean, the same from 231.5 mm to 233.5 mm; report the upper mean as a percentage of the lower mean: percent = 94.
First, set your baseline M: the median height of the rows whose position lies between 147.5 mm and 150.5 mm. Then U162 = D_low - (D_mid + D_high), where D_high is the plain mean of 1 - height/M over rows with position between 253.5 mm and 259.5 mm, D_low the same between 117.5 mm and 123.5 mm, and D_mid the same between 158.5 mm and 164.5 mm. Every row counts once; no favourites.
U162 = 0.28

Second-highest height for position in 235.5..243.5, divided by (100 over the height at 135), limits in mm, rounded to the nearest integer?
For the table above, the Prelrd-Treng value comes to 557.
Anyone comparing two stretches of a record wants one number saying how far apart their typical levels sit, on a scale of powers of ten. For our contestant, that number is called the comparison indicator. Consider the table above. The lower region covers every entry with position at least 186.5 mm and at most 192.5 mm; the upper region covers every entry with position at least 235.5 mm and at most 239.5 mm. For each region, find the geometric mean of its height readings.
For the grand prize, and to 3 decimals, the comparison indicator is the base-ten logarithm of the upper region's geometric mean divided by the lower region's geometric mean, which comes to 0.014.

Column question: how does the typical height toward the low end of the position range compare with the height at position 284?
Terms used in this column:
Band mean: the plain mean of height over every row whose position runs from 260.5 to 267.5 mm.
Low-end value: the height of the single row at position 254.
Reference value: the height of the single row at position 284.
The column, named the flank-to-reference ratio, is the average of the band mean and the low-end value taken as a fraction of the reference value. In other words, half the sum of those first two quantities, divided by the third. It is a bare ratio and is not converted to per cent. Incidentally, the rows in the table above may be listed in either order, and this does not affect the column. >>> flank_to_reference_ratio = 1.26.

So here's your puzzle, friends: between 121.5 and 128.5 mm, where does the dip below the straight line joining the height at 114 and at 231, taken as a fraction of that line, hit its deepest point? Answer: 127 mm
